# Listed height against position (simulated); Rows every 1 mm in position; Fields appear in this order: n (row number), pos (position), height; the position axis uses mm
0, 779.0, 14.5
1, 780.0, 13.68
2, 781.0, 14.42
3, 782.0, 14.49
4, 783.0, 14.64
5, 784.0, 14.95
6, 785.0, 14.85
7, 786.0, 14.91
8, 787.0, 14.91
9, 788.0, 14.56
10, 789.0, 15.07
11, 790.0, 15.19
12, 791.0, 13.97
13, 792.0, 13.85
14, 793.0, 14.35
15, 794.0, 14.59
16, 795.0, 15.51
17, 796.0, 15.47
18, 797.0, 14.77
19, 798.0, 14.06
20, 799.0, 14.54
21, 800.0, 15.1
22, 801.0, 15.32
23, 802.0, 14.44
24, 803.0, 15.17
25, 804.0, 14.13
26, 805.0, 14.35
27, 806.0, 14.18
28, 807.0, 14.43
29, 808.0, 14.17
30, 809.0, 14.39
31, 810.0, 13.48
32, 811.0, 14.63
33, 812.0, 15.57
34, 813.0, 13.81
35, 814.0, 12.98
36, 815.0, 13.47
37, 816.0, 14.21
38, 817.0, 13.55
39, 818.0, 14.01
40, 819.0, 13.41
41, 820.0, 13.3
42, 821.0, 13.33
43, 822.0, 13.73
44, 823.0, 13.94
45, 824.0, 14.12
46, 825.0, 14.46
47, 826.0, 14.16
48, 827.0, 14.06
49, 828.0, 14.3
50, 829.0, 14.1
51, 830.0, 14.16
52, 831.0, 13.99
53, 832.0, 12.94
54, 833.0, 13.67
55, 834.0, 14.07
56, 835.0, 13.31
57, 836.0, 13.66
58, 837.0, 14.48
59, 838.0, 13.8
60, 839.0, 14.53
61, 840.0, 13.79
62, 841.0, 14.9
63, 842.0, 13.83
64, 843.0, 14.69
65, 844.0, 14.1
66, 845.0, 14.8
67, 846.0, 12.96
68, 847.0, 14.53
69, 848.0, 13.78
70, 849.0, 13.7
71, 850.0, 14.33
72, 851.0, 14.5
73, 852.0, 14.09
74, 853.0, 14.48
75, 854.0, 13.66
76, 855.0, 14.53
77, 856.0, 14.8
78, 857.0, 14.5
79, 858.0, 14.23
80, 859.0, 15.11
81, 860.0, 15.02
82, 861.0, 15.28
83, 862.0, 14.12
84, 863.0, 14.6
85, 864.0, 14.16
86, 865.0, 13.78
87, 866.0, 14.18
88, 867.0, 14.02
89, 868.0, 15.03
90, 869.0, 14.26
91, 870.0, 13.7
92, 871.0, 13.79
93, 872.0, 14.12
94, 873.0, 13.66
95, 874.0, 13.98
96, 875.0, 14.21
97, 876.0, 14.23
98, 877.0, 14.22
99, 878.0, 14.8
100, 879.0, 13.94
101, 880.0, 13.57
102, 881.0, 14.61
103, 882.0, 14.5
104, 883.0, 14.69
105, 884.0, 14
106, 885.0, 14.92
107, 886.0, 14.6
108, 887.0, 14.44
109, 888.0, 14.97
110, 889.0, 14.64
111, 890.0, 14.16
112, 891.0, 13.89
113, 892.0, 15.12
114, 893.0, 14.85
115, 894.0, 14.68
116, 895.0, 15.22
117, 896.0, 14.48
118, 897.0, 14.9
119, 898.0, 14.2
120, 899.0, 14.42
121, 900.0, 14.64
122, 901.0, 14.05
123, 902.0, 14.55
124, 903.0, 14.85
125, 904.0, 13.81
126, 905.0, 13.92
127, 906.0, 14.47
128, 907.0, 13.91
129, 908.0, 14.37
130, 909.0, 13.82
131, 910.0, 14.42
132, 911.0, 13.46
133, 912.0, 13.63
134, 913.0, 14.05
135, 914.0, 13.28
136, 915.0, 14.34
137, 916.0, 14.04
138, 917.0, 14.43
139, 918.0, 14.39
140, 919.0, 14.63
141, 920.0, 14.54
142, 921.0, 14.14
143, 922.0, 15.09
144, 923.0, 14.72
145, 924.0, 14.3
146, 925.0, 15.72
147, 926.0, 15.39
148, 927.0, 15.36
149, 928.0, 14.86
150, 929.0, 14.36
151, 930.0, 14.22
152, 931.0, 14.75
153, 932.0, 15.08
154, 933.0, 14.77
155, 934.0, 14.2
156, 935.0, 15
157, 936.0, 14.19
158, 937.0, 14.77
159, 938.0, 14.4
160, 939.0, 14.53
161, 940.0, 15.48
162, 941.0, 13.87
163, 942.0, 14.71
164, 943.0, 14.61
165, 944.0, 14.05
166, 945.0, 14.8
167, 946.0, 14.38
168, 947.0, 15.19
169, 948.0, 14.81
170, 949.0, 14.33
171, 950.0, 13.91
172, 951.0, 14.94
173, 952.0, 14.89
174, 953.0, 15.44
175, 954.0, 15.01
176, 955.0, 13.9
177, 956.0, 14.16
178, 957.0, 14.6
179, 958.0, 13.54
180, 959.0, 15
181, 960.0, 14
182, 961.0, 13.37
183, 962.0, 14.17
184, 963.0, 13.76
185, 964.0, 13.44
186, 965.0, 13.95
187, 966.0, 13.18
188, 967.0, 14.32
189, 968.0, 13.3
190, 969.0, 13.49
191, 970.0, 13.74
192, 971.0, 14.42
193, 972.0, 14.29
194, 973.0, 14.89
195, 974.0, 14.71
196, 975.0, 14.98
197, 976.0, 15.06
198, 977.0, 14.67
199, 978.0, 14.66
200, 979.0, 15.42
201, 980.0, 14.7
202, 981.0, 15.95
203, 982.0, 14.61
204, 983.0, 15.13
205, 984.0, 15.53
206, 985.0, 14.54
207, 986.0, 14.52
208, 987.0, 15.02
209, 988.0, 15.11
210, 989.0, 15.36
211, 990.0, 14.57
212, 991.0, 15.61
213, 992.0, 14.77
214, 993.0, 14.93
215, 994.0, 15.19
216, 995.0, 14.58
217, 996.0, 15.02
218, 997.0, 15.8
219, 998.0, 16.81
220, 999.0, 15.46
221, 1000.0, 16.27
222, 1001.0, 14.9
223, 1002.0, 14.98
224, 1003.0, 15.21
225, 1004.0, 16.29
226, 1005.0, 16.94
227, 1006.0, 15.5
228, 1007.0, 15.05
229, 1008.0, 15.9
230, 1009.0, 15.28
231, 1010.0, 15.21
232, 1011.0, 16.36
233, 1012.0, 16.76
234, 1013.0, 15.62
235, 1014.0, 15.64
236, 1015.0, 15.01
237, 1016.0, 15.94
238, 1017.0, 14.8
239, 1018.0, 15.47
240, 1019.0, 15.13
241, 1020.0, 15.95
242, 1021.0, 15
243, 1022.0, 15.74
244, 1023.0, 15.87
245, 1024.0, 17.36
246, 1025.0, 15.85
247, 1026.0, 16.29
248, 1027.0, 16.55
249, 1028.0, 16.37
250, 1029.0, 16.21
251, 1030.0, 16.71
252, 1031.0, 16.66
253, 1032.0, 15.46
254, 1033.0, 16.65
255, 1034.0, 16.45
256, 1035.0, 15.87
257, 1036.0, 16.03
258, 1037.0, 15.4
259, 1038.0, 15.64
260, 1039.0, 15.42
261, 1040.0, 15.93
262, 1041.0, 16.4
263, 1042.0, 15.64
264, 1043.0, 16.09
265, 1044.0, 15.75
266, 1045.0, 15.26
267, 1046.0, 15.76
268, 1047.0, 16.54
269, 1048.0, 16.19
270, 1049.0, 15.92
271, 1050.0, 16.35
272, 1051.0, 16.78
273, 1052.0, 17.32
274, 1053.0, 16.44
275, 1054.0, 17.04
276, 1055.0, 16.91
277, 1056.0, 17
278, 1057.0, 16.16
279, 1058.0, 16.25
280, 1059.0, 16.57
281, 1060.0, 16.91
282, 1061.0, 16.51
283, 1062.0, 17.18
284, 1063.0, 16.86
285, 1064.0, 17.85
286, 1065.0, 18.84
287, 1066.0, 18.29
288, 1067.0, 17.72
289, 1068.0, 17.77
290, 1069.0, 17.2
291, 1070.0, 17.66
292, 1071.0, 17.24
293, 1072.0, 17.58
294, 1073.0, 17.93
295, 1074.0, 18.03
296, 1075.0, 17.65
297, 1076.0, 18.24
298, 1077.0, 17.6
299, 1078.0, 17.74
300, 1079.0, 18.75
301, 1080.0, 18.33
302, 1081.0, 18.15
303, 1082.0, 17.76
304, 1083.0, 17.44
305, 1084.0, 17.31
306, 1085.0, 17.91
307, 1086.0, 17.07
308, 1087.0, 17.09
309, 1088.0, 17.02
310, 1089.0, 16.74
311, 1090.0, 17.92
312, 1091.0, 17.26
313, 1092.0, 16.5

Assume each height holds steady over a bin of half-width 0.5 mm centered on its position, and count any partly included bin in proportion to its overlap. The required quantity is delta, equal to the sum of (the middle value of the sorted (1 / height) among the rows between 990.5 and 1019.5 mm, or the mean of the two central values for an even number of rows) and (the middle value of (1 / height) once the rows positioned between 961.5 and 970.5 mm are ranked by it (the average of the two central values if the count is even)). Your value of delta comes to 0.137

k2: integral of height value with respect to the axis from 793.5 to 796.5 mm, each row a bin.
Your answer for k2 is 46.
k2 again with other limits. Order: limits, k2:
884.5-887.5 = 44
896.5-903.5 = 102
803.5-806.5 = 43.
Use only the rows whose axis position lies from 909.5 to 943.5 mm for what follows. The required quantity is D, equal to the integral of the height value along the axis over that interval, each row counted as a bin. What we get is 494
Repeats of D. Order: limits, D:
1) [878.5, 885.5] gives 100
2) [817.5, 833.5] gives 222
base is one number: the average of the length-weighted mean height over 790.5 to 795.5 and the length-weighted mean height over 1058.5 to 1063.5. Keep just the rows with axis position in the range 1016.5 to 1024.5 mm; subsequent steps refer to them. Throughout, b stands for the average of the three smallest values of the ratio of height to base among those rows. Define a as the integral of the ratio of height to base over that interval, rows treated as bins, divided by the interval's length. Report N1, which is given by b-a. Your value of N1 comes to -0.044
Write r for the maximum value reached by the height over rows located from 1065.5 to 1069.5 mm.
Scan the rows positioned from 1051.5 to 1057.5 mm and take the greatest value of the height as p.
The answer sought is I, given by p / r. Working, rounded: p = 17.32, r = 18.29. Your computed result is 0.95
